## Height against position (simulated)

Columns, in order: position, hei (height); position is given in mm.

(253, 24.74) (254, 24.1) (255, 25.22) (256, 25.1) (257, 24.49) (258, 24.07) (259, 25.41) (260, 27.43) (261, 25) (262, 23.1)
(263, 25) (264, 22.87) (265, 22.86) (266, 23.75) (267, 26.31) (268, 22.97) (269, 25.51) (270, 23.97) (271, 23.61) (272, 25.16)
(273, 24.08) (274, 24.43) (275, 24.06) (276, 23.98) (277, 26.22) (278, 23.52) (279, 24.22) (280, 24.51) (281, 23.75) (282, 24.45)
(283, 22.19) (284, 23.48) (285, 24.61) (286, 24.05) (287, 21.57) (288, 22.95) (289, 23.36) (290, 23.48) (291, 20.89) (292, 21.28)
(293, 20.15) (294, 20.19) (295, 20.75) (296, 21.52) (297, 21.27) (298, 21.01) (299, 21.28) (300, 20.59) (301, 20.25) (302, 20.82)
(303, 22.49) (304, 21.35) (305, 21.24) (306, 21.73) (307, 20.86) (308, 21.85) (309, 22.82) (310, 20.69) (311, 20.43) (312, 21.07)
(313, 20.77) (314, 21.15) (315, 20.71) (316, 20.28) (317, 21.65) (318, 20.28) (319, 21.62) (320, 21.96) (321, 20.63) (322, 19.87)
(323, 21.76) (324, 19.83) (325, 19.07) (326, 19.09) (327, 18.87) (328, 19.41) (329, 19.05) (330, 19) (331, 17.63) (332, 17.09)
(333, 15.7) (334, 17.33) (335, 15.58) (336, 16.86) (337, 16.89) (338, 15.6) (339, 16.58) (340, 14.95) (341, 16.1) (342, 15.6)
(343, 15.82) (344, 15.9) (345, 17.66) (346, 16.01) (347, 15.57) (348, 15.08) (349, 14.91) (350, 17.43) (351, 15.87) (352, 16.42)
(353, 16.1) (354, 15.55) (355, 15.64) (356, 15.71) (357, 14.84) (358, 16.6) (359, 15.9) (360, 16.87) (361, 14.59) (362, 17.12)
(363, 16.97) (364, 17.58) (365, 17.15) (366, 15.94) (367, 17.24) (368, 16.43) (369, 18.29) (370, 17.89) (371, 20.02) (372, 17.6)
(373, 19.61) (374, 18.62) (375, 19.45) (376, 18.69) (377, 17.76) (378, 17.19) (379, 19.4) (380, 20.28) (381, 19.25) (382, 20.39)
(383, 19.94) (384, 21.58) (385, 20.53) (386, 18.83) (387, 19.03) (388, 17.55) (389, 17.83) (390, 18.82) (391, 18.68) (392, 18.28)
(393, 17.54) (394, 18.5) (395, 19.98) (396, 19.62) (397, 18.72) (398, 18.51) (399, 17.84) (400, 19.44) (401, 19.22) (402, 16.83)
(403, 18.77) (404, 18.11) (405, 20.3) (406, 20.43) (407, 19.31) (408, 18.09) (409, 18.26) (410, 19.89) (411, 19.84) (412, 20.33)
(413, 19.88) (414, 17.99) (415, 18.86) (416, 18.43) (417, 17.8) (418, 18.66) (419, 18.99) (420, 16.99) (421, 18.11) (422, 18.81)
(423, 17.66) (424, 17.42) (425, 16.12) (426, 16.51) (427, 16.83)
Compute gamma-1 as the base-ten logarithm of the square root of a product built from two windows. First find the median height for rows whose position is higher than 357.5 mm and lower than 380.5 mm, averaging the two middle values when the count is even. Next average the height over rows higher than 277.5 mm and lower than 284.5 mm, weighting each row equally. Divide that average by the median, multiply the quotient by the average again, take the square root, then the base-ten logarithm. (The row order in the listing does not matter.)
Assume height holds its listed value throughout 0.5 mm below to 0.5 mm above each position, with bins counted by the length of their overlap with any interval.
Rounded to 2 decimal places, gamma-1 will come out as 0.75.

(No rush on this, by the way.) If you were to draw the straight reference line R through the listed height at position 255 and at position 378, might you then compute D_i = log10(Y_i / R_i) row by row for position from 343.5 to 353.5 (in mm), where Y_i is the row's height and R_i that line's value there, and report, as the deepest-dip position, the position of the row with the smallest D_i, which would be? 349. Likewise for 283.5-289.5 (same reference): 287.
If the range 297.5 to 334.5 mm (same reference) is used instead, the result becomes 333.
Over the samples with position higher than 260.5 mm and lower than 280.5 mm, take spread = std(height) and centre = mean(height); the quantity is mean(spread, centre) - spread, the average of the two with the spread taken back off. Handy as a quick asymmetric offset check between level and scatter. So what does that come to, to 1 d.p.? 11.6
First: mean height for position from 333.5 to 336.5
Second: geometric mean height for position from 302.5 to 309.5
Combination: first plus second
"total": 38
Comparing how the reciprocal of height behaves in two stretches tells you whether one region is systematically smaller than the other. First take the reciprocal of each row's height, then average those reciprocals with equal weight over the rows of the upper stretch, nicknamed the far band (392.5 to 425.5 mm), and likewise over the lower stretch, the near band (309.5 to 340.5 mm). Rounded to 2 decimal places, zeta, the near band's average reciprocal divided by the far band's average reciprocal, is 0.99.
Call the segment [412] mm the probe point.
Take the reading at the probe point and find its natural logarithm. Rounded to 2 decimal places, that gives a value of 3.01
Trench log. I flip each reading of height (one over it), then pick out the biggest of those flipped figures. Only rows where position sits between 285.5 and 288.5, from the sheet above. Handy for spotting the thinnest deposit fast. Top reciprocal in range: 0.046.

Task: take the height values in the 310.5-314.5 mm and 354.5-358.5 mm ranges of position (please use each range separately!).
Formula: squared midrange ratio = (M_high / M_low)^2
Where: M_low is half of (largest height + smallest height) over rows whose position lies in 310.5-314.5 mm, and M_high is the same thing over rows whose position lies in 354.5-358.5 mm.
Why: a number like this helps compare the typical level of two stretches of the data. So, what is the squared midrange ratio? 0.57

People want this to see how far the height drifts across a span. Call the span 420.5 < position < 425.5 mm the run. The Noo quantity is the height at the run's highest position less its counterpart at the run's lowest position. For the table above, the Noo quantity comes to -2.0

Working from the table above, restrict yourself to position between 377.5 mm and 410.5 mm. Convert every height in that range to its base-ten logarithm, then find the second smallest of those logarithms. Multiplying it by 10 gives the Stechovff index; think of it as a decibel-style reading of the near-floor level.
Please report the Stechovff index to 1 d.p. 12.4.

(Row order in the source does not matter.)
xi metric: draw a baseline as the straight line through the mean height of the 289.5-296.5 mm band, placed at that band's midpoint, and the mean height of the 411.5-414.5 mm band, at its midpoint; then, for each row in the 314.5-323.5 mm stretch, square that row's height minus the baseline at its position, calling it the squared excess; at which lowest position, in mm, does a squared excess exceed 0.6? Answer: 317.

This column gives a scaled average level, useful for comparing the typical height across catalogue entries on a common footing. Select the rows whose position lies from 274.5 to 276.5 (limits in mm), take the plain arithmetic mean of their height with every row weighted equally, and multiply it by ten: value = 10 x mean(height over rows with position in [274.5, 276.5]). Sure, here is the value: 240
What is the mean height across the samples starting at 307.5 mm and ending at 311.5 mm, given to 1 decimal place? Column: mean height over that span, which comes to 21.4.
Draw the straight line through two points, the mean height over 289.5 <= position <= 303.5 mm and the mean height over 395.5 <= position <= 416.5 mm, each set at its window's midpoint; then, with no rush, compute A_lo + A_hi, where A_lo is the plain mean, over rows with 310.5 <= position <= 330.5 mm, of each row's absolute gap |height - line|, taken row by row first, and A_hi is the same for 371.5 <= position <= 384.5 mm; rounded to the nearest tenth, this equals 1.8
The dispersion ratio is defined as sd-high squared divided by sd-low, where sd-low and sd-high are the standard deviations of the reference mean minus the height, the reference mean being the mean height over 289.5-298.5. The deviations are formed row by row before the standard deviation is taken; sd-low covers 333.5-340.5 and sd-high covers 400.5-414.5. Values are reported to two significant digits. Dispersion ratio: 1.4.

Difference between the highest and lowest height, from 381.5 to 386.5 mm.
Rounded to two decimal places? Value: 2.75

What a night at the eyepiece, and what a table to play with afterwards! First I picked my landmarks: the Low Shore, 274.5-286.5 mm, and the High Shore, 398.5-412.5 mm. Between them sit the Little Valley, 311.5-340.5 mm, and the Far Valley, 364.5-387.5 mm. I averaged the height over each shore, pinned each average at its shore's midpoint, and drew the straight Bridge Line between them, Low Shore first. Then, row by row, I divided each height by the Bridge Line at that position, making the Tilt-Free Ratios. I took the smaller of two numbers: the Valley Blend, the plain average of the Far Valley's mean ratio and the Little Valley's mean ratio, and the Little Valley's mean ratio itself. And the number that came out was 0.852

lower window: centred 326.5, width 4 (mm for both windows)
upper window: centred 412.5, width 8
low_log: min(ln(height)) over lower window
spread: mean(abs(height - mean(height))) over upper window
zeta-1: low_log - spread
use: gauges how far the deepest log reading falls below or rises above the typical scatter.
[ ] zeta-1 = 2.1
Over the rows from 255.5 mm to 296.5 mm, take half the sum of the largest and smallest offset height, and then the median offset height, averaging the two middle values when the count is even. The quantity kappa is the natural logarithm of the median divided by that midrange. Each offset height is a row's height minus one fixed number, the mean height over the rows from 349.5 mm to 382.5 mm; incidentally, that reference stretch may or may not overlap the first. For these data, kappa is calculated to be 0.03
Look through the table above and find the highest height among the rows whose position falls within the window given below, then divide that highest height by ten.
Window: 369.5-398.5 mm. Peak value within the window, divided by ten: 2.16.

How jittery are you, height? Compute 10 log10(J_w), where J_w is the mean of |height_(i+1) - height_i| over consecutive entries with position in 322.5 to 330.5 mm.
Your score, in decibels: -2.6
